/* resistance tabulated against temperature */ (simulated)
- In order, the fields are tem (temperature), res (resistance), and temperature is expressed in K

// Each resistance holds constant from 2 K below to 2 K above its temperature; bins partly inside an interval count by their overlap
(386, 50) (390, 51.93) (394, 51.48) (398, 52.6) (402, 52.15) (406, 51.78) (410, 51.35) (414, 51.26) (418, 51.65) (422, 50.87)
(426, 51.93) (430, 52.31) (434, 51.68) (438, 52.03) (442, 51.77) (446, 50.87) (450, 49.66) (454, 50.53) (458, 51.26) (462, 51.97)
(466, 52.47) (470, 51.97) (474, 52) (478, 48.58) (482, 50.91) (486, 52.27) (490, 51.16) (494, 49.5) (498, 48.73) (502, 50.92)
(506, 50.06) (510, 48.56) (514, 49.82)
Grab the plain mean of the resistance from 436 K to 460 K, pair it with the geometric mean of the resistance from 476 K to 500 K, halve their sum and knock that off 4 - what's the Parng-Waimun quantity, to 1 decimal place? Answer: -46.6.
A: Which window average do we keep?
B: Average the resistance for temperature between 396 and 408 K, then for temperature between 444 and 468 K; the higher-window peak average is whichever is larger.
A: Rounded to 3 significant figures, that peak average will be 52.2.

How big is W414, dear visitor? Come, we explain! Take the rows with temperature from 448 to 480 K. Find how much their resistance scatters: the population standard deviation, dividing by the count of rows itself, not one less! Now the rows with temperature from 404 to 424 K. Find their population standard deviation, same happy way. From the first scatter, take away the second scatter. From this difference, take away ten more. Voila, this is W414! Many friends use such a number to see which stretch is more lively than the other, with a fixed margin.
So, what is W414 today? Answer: -9.05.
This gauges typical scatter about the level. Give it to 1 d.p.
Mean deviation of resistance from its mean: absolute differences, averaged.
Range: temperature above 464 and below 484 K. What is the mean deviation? 1.2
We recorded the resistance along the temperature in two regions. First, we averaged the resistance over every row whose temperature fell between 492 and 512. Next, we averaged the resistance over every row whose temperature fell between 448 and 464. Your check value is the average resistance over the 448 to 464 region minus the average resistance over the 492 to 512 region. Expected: 1.3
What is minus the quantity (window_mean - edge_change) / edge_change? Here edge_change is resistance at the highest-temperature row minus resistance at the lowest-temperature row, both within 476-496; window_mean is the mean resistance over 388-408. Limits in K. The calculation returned -56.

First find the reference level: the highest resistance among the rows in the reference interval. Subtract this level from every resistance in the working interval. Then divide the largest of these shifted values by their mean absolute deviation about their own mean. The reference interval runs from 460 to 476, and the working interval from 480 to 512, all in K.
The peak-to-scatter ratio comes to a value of -0.19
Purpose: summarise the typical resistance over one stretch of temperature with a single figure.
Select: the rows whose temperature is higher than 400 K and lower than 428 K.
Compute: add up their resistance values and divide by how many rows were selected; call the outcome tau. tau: 51.6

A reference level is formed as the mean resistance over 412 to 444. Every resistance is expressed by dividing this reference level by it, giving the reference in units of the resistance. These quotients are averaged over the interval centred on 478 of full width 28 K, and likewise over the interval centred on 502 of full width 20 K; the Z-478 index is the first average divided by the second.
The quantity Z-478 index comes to 0.97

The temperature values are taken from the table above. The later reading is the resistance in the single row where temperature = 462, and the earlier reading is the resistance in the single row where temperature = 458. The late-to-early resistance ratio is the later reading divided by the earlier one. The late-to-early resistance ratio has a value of 1.01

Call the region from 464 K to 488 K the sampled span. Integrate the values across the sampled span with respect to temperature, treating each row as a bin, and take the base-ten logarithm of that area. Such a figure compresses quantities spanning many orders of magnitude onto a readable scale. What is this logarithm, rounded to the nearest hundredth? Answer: 3.09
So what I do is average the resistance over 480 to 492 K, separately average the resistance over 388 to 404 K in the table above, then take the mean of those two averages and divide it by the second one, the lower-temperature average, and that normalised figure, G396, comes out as 0.99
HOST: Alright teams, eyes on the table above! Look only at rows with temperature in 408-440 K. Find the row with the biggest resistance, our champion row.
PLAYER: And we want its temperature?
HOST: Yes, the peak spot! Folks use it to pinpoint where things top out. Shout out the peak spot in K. 430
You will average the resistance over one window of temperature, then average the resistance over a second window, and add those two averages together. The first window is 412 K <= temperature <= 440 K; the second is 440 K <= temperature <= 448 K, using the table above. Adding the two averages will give 103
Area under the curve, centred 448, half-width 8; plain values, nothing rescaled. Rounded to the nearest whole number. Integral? 811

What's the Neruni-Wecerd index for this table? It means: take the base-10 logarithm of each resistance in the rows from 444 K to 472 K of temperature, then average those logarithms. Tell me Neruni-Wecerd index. 1.71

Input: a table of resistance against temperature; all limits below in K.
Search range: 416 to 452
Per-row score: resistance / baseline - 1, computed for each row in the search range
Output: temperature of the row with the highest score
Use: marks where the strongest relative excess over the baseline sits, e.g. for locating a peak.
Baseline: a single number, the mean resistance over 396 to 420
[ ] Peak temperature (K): 430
